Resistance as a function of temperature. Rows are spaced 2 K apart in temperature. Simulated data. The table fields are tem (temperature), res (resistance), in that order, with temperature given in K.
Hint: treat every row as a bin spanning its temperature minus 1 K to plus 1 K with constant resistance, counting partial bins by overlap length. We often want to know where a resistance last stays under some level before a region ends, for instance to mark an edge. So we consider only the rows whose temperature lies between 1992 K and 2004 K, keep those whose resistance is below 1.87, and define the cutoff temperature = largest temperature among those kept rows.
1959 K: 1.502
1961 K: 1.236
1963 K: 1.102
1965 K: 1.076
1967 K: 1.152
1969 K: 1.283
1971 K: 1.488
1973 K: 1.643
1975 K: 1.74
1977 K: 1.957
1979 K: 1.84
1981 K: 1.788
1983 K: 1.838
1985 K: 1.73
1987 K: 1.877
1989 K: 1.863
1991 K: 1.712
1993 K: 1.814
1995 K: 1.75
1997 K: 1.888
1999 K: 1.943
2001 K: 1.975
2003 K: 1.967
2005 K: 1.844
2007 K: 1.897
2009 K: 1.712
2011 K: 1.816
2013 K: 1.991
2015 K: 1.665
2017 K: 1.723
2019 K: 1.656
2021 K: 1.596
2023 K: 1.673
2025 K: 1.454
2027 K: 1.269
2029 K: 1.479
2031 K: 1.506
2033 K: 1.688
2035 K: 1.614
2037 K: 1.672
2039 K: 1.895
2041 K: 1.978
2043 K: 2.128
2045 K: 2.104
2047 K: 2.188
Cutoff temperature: 1995 K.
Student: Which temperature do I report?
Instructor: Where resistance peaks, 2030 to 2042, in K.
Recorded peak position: 2041 K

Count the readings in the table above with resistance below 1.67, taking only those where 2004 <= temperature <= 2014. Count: 0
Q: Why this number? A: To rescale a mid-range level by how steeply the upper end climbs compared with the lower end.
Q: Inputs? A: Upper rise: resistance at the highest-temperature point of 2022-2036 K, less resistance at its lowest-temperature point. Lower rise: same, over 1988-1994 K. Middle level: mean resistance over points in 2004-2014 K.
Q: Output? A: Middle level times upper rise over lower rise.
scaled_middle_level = 2.2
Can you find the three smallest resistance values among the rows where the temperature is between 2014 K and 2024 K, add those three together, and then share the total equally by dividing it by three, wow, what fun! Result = 1.64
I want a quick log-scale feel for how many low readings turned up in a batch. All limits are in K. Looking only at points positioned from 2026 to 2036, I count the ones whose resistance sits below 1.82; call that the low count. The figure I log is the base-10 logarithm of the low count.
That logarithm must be 0.70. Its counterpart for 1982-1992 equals 0.30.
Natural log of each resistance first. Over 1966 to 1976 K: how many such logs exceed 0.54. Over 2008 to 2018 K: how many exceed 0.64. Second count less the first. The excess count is 0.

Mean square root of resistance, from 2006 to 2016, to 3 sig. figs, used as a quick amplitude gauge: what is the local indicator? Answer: 1.35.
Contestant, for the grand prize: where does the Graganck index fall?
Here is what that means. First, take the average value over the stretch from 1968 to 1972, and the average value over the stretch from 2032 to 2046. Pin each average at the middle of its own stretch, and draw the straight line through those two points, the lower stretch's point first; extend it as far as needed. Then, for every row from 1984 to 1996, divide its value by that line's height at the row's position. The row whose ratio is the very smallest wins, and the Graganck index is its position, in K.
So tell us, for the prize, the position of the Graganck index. 1991 K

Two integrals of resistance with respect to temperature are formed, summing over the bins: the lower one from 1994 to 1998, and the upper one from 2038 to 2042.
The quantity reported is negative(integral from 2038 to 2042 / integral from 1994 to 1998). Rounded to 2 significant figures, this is -1.1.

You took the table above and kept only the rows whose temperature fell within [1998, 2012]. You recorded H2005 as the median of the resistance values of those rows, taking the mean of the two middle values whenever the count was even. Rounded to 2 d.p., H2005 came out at 1.90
